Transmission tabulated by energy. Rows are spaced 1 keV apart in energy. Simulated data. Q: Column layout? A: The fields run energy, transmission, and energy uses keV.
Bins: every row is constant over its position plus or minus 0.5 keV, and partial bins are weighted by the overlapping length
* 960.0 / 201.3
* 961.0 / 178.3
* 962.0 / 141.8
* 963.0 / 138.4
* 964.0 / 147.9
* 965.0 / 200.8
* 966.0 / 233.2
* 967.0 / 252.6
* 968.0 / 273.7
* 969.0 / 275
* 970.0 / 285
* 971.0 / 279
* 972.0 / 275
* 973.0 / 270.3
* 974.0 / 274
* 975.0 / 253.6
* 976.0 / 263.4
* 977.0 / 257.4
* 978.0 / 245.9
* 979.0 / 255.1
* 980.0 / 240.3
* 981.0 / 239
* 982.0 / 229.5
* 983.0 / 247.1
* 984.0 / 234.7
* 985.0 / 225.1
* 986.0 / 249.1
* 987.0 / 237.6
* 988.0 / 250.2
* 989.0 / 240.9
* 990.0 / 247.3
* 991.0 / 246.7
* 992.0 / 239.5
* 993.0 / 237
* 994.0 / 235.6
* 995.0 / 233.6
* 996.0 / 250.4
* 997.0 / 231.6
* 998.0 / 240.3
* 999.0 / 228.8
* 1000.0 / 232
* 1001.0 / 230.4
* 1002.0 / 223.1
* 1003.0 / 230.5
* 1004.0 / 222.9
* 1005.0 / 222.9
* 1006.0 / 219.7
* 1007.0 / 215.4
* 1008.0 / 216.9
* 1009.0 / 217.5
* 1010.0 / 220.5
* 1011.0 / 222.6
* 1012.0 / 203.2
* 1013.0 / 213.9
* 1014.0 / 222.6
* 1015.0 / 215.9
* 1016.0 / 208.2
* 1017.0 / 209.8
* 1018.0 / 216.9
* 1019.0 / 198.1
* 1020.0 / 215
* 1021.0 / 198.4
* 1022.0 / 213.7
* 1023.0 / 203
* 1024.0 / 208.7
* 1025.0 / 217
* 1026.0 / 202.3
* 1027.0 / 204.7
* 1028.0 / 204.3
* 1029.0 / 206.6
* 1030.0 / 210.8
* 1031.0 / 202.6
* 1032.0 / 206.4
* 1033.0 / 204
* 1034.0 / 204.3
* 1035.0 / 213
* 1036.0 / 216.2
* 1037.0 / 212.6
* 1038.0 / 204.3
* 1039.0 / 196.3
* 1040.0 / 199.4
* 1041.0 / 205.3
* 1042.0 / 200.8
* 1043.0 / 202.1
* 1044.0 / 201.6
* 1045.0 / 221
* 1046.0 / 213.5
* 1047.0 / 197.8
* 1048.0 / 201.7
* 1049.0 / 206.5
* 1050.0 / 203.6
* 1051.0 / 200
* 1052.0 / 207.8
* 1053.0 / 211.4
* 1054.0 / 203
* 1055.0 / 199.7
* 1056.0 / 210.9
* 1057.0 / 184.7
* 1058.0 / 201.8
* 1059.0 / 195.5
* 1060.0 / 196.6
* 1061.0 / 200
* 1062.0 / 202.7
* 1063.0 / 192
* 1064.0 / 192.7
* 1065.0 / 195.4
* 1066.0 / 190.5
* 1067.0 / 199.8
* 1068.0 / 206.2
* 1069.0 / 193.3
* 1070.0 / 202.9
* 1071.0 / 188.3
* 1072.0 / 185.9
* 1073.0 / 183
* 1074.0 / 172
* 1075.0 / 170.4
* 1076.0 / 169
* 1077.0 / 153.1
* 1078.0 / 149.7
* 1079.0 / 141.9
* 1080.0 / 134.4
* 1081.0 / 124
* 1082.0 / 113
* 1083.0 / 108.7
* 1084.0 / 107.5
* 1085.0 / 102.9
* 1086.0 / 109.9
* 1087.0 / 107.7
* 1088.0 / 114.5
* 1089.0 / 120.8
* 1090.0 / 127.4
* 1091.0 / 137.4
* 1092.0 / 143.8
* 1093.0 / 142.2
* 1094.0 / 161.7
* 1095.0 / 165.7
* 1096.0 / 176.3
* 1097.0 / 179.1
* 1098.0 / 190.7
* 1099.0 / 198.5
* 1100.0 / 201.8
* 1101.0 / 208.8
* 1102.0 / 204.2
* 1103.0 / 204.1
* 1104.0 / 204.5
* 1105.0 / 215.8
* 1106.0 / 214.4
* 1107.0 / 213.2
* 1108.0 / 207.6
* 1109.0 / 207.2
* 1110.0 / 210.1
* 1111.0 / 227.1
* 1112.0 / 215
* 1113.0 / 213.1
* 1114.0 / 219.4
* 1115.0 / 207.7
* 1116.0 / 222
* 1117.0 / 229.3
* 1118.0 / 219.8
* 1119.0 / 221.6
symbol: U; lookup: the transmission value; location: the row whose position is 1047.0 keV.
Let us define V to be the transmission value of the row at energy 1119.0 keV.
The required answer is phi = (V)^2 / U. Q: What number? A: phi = 248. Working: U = 197.8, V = 221.6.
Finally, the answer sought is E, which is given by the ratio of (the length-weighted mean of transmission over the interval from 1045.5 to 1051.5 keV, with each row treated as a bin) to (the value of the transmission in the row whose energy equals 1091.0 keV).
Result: 1.48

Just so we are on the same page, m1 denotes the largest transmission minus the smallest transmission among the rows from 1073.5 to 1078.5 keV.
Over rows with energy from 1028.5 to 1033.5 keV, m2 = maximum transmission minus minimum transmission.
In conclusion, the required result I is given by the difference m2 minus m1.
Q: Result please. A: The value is -14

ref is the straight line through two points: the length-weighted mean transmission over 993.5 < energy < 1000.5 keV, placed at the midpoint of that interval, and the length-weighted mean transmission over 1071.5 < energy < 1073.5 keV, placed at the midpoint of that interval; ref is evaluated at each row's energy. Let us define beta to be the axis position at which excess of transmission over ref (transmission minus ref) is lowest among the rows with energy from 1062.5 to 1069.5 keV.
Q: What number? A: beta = 1063.0 keV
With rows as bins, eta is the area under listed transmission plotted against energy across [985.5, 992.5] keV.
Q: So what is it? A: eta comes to 1711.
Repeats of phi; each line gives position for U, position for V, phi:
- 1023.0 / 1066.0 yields 179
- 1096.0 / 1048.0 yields 231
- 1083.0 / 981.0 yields 525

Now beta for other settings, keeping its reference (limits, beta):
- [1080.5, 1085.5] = 1085.0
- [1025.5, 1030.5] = 1026.0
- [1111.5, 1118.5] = 1115.0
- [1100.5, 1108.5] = 1102.0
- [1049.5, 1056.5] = 1051.0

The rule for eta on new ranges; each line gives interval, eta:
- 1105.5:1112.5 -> 1495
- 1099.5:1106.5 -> 1454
